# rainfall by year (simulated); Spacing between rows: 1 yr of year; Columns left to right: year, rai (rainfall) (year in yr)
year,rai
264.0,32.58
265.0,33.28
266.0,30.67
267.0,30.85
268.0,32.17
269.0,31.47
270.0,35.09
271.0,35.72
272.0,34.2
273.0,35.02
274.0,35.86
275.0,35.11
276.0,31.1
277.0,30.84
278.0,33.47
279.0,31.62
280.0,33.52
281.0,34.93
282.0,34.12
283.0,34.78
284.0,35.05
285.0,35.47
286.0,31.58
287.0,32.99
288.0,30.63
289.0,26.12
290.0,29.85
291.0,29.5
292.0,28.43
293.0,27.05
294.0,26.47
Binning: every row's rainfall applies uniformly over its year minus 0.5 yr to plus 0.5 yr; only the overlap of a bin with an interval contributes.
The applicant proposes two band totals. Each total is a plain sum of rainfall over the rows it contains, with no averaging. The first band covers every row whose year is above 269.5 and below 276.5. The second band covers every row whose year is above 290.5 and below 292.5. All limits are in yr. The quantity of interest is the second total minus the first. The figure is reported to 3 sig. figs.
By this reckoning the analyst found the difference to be -184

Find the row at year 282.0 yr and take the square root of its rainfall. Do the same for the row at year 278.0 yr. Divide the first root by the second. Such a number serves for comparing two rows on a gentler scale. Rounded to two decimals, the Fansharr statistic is 1.01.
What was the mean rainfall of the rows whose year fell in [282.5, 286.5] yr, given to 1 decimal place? 34.2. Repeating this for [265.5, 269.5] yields 31.3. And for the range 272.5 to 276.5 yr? 34.3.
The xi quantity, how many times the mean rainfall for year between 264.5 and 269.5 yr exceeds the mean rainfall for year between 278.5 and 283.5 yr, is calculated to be 0.94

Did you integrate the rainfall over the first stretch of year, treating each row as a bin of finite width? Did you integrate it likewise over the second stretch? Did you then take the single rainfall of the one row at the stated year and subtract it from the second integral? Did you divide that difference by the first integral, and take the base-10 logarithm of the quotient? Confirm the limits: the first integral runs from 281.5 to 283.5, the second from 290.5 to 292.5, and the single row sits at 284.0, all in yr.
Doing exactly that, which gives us -0.479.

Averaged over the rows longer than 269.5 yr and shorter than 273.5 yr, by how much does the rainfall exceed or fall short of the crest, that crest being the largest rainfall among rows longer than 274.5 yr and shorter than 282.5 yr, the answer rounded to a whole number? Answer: 0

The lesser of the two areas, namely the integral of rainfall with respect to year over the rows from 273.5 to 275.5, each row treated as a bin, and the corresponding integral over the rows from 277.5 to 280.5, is 71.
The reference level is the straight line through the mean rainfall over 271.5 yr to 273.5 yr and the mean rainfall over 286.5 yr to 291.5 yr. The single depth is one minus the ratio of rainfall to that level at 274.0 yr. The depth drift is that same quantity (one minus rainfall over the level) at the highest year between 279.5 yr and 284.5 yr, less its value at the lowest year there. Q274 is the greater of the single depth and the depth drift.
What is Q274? -0.05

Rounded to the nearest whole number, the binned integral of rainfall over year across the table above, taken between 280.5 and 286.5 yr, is 206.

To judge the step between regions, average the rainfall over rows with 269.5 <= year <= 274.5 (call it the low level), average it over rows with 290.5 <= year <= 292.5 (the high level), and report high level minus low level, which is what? -6.2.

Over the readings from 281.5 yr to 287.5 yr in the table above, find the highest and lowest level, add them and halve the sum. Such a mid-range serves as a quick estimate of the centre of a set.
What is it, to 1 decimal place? 33.5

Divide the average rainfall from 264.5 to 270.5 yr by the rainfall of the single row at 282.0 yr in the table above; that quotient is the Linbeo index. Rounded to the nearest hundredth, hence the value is 0.95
